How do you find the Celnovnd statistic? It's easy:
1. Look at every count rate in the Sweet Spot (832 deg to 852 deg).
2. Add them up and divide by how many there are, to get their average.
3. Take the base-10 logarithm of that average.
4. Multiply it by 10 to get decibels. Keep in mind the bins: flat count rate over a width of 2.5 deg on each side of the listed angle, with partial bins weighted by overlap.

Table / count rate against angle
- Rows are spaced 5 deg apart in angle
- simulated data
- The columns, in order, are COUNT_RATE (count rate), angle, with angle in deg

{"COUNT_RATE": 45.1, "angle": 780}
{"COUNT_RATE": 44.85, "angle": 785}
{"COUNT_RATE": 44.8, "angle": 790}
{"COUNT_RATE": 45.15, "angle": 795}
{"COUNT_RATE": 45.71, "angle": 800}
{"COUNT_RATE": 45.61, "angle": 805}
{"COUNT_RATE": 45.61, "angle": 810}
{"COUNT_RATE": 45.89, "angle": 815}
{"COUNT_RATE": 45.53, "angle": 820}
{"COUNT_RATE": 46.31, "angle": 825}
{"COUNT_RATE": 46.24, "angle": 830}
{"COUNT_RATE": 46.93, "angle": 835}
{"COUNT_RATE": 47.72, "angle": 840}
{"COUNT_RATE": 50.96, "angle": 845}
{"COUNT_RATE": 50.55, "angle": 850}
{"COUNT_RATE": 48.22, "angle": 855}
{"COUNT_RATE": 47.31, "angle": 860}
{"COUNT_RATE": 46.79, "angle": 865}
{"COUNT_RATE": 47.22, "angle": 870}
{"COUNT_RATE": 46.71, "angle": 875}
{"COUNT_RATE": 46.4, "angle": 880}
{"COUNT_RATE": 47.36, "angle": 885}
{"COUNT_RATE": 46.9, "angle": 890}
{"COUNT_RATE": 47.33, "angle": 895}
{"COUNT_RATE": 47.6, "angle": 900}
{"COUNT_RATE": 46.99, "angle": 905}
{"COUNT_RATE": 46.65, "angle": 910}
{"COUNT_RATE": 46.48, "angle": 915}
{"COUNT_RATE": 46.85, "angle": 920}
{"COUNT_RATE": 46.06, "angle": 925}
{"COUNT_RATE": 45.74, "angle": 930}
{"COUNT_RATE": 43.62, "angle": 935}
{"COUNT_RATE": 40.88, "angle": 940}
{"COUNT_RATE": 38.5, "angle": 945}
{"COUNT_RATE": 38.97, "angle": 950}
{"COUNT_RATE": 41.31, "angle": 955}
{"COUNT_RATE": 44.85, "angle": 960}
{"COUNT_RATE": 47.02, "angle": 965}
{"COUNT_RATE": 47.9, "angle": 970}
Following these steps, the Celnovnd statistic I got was 16.9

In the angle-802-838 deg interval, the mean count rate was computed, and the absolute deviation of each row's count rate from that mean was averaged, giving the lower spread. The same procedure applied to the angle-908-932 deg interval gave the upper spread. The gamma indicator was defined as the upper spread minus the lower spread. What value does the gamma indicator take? 0.0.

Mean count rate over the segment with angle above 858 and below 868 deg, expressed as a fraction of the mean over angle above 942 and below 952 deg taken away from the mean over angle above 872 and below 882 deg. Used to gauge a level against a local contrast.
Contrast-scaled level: 6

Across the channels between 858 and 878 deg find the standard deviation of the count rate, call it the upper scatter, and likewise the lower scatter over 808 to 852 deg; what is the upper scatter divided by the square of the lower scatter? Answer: 0.1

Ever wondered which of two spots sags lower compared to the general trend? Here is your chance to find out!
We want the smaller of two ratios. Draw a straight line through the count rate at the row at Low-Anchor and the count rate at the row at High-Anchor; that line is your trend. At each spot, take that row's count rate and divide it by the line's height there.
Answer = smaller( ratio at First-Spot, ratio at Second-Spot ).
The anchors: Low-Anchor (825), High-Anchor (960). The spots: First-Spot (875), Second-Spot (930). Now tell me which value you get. 1.01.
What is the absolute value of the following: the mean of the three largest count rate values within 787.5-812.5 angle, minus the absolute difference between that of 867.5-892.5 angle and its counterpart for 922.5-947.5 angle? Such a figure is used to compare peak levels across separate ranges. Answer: 43.6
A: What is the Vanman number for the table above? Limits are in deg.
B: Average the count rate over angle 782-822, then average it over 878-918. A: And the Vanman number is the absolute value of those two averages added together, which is 92.4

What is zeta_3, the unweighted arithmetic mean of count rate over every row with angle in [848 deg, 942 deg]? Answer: 46.6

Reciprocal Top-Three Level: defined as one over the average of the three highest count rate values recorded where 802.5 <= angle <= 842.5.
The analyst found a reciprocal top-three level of 0.0213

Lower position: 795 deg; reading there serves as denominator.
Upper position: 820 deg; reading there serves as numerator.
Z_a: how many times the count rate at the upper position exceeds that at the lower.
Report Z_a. 1.01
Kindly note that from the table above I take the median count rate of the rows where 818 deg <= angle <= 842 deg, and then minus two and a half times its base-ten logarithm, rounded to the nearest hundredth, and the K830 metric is -4.16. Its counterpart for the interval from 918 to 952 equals -4.10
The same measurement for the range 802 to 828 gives -4.15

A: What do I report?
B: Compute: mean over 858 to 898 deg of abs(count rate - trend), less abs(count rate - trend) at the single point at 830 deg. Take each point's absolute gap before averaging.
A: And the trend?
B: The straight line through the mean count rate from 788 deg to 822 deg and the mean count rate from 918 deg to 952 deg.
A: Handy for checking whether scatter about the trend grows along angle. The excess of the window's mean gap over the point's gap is 1.7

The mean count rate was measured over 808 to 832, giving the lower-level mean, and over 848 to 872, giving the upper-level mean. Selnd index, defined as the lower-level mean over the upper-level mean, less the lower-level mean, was -45.0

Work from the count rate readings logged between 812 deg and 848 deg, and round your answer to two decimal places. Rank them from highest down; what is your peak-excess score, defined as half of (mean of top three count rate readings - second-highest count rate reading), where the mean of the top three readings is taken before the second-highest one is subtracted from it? 0.41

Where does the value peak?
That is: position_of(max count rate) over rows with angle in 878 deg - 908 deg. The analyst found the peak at 900 deg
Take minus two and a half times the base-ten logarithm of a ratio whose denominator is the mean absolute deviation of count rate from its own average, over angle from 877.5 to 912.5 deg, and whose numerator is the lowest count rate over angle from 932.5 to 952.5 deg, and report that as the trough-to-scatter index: -5.13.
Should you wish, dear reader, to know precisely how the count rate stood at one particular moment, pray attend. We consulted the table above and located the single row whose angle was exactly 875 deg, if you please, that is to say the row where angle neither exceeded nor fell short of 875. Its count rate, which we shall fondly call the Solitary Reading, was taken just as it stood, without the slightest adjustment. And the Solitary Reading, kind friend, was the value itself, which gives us 46.71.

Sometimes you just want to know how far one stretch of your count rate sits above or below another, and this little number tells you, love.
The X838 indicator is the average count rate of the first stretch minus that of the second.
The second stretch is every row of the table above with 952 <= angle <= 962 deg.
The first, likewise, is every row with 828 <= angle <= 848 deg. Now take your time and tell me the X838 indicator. 5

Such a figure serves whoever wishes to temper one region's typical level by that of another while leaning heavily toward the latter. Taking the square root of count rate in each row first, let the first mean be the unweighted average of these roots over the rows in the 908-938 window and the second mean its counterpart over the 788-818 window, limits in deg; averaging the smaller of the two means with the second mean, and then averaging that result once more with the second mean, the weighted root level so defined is 6.74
